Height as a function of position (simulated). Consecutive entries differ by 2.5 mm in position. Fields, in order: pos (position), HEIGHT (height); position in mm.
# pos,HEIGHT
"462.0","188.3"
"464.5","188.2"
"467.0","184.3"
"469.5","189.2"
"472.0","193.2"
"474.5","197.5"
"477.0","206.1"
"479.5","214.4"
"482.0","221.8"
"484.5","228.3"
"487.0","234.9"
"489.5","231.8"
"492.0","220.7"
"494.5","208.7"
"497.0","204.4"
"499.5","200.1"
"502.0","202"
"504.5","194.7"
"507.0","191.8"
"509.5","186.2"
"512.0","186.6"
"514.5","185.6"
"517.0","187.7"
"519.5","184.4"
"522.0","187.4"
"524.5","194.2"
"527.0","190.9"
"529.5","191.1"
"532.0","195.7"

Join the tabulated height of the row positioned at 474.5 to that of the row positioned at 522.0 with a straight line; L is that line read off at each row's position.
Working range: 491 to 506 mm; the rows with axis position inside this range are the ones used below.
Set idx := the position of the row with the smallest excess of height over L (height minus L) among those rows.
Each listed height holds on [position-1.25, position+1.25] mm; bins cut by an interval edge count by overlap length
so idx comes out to 504.5 mm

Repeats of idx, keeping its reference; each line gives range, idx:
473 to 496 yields 474.5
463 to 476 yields 467.0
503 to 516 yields 509.5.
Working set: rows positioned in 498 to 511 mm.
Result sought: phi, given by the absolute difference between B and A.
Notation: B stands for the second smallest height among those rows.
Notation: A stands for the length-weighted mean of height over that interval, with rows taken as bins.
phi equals 3.2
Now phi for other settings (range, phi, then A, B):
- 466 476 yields 2.4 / 192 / 189.2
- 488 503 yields 9.8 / 212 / 202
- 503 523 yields 2.6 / 188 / 185.6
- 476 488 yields 6.7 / 221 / 214.4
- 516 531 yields 2.0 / 189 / 187.4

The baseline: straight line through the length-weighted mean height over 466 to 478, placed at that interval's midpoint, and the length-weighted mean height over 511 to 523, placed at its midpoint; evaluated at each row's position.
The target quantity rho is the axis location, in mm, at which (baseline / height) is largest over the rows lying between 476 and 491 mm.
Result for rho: 477.0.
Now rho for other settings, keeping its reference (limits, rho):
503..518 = 509.5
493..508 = 507.0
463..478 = 467.0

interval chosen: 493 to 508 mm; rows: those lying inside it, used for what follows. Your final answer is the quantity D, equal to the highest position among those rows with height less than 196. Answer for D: 507.0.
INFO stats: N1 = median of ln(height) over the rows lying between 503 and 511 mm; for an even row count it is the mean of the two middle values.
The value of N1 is 5.26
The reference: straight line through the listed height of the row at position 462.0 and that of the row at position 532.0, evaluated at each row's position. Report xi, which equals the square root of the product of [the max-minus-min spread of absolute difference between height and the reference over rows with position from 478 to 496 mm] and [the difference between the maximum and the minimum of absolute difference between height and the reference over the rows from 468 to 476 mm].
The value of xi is 14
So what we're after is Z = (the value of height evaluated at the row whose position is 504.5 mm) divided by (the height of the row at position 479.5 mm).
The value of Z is 0.908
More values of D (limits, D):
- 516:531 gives 529.5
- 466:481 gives 472.0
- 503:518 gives 517.0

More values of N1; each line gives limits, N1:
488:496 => 5.40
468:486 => 5.33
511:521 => 5.23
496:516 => 5.26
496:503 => 5.31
